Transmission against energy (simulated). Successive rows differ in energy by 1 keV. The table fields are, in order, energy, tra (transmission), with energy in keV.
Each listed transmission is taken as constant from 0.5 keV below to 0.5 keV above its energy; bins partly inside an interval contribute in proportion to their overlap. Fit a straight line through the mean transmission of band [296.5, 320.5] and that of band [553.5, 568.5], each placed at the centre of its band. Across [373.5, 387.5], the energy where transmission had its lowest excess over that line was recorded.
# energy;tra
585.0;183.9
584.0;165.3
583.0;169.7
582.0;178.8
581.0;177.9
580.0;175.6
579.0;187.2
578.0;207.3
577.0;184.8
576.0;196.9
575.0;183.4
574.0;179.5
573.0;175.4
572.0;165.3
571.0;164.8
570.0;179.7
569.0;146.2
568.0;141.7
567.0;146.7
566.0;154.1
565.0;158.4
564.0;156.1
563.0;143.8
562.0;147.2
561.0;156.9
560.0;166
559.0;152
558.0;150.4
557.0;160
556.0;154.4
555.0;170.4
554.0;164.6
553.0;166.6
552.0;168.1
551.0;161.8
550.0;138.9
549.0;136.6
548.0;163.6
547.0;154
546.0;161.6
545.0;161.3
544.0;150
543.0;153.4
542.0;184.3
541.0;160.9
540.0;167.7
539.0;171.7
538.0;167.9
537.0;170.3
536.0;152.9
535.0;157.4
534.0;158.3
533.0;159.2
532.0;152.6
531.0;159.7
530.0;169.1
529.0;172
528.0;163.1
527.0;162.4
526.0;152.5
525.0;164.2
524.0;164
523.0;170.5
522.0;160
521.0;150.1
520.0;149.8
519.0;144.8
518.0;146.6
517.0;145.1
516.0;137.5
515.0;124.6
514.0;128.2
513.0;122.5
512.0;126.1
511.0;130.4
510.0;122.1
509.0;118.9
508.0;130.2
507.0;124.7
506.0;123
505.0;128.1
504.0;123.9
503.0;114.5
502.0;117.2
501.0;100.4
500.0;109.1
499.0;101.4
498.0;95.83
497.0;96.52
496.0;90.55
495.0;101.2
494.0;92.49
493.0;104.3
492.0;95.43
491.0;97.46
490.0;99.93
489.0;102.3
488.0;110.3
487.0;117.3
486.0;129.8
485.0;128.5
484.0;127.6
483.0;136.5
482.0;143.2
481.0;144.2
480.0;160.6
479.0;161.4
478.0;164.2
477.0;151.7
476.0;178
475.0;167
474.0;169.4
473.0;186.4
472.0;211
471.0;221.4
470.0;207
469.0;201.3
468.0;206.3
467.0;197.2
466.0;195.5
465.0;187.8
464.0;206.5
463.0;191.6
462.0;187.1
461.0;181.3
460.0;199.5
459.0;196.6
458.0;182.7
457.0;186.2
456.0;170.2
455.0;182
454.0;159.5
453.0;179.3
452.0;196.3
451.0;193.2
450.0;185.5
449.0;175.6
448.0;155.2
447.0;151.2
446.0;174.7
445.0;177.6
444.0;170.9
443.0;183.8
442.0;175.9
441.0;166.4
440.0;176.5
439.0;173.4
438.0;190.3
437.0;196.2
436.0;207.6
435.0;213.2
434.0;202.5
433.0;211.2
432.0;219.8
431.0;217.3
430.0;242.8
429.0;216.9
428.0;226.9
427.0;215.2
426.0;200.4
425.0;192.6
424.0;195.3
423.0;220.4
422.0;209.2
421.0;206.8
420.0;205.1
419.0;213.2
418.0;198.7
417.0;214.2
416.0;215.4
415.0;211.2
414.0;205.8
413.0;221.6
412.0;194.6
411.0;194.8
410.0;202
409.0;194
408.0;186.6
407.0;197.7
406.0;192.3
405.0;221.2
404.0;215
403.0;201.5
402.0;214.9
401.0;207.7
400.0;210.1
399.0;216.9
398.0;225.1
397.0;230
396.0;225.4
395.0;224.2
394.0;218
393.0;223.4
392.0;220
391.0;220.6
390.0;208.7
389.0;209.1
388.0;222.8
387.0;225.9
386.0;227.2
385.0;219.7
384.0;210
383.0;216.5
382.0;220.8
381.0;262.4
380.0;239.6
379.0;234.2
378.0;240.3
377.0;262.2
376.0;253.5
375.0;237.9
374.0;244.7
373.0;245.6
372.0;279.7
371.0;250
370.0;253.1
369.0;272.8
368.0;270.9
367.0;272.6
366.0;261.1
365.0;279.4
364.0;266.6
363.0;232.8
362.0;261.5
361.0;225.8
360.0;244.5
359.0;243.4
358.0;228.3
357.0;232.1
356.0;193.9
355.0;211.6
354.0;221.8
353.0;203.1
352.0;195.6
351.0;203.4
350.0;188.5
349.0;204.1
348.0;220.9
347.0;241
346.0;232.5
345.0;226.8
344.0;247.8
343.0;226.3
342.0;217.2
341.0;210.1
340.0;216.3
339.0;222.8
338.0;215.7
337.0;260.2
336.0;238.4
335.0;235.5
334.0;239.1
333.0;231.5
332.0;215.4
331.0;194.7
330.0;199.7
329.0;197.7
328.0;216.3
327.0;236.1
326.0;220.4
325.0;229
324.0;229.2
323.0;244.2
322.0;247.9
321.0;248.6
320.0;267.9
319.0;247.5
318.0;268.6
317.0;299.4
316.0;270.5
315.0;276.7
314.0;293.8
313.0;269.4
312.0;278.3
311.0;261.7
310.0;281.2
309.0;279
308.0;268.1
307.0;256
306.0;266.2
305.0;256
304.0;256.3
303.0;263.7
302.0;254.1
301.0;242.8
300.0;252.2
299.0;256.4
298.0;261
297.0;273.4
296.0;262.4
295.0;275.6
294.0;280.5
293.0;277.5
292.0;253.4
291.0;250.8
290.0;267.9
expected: 384.0 keV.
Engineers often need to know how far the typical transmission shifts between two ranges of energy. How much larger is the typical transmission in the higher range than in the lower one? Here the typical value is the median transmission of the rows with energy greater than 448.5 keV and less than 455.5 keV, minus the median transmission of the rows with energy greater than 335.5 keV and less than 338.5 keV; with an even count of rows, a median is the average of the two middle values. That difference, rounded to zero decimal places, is -56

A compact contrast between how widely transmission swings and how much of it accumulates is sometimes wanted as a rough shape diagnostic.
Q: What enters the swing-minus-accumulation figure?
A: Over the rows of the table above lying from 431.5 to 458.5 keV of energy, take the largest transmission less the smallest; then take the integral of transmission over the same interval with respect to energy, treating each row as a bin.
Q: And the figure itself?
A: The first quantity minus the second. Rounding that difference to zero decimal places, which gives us -4888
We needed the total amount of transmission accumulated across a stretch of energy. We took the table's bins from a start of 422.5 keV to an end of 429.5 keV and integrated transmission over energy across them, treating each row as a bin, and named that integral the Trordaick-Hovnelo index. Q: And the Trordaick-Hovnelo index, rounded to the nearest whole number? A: 1468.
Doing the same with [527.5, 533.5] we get 976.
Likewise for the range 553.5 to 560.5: 1118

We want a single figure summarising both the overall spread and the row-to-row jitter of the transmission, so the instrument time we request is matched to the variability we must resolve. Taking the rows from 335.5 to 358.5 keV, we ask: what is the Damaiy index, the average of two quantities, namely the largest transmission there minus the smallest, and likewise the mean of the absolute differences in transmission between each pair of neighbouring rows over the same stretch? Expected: 43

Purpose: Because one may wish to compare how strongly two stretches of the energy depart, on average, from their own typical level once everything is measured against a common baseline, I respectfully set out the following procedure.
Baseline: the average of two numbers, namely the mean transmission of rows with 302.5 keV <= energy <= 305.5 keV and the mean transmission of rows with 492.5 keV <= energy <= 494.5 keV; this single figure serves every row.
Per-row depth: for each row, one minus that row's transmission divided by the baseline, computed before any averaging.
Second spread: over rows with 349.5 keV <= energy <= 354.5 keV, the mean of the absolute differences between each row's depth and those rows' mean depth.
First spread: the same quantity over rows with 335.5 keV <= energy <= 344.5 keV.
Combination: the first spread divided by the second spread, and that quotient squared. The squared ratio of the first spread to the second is 2.7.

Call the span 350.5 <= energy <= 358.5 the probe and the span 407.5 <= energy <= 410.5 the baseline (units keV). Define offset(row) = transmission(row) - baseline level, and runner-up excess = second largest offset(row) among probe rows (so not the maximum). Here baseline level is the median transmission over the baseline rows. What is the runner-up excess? 34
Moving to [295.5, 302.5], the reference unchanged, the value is 68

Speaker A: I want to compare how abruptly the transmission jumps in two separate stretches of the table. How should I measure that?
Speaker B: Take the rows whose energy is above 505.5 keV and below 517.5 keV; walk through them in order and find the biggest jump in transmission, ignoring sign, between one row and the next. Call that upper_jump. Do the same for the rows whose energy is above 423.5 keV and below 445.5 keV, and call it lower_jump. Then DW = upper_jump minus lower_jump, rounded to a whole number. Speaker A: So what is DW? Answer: -13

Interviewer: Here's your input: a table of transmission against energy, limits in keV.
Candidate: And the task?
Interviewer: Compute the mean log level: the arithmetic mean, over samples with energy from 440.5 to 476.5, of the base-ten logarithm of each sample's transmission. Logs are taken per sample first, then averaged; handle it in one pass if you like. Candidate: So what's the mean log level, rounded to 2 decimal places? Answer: 2.27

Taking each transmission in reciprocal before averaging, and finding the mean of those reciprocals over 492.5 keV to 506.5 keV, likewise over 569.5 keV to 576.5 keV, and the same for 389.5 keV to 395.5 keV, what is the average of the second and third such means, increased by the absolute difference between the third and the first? 0.0100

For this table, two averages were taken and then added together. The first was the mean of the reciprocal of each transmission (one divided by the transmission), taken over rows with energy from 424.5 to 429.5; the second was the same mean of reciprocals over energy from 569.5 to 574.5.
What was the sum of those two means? 0.0106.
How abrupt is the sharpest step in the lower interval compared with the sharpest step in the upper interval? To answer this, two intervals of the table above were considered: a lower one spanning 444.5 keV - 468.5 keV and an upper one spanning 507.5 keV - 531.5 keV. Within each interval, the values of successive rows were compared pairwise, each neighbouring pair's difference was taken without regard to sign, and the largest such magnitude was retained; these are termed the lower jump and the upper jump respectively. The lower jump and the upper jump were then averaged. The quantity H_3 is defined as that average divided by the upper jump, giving 1.41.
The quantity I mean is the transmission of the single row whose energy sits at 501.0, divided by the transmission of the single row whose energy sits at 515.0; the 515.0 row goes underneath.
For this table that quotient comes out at 0.8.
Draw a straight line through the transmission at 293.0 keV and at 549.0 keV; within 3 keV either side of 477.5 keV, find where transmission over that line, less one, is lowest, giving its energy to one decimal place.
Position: 477.0 keV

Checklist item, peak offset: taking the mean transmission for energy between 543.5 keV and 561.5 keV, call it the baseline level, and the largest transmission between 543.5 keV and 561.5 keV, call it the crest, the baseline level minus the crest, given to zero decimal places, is -13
